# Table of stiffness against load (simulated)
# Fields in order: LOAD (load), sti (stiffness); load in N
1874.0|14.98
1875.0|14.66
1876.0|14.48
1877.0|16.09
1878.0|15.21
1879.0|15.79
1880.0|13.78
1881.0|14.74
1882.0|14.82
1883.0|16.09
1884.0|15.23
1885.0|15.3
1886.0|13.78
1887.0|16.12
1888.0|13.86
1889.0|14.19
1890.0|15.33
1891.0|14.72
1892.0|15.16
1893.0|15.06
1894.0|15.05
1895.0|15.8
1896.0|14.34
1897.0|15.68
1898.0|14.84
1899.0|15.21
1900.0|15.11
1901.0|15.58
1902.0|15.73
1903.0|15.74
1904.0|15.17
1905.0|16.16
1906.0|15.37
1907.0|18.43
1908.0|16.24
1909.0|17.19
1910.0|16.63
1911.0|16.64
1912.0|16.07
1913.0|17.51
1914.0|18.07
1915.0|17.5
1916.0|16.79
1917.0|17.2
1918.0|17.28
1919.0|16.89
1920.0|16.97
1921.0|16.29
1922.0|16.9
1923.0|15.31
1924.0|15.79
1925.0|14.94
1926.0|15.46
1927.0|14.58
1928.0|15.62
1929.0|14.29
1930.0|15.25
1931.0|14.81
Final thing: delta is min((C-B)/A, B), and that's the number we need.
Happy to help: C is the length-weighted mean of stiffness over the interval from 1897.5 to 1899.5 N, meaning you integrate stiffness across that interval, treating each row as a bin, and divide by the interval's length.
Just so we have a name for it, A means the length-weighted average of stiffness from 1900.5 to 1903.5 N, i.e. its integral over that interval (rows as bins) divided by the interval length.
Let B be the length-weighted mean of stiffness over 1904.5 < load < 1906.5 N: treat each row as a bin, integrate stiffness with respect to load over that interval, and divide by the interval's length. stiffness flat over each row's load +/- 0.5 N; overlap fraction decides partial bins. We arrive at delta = -0.047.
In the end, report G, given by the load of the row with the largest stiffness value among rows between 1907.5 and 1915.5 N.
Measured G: 1914.0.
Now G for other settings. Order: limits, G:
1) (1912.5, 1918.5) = 1914.0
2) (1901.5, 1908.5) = 1907.0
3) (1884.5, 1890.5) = 1887.0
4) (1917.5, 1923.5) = 1918.0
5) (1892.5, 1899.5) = 1895.0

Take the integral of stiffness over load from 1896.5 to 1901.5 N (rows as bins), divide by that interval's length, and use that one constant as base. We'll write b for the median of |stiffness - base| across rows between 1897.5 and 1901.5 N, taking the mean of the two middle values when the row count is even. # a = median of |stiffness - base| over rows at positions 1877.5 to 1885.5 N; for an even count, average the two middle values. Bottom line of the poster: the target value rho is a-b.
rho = 0.25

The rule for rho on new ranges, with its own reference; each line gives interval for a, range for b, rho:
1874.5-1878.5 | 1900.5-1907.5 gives 0.27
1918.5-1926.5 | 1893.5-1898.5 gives 0.31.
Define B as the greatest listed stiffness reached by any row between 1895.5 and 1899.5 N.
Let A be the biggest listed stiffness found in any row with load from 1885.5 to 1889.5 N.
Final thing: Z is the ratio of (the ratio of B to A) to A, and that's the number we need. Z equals 0.060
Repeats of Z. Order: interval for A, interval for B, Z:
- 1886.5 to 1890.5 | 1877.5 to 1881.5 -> 0.061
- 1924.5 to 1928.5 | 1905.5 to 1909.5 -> 0.076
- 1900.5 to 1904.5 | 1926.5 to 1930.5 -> 0.063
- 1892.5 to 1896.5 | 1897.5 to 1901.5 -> 0.062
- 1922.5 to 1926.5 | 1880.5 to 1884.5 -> 0.065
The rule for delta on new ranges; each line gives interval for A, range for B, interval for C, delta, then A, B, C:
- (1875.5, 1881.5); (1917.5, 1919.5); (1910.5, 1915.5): 0.005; 15.0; 17.1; 17.2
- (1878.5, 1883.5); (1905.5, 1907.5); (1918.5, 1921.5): -0.012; 15.0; 16.9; 16.7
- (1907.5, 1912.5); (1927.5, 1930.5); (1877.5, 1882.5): -0.011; 16.6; 15.1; 14.9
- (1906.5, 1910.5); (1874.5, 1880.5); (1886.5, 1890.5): -0.007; 17.1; 15.0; 14.9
